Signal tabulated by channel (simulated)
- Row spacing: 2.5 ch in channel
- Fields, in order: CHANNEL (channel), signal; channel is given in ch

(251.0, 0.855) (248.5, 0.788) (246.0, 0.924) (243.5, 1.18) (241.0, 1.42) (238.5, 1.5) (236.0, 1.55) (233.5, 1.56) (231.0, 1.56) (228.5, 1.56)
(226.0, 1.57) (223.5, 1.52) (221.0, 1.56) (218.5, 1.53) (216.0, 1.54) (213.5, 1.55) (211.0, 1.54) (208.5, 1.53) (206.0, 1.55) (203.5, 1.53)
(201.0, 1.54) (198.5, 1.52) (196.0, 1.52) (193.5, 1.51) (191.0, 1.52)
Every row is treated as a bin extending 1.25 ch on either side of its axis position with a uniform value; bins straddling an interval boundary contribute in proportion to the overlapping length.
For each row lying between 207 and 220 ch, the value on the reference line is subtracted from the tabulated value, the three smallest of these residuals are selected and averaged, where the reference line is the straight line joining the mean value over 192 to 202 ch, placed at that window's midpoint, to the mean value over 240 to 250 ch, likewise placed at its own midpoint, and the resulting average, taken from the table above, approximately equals 0.15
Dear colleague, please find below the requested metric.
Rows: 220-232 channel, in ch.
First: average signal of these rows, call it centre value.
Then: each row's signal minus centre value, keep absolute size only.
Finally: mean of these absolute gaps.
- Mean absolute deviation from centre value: 0.014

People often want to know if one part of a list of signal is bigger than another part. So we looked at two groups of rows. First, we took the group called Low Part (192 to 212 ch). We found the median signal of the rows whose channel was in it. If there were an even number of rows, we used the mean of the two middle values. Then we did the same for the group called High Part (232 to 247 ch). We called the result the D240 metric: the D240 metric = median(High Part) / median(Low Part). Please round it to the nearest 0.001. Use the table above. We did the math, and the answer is 0.954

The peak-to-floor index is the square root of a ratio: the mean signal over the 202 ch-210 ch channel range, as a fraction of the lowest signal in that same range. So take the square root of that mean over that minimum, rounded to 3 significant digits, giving 1.00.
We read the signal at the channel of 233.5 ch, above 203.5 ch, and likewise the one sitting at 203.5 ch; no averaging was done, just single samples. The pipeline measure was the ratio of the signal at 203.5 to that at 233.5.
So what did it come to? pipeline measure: 0.98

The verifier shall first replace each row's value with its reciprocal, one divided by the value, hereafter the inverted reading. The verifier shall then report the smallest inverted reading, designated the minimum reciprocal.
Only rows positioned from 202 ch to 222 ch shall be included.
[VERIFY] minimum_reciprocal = 0.641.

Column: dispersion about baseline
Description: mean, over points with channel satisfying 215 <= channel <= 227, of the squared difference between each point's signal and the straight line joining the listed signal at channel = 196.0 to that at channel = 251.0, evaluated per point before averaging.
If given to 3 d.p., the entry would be 0.109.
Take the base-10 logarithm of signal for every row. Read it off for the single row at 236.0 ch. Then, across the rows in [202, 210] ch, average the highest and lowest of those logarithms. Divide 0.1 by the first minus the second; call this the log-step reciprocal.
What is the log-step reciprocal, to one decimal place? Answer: 35.5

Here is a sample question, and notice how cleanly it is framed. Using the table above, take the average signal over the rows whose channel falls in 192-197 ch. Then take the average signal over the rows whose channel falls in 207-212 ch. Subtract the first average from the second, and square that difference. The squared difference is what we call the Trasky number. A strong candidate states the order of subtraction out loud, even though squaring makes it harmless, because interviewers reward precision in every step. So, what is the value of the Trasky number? 0.00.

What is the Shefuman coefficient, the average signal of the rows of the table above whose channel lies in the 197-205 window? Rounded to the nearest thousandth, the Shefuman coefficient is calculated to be 1.530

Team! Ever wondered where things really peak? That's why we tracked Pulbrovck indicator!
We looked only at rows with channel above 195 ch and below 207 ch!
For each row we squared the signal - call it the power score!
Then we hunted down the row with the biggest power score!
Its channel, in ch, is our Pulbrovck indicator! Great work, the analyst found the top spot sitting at 206.0 ch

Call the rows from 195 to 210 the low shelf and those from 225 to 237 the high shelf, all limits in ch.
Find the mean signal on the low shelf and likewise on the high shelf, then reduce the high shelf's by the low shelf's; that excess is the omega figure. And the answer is 0.028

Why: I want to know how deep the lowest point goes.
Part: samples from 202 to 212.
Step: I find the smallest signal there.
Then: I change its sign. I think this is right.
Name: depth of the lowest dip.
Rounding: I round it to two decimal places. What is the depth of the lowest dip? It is -1.53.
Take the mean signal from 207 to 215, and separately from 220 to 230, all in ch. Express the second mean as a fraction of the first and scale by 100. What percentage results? 101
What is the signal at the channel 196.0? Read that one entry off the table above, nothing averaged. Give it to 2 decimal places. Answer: 1.52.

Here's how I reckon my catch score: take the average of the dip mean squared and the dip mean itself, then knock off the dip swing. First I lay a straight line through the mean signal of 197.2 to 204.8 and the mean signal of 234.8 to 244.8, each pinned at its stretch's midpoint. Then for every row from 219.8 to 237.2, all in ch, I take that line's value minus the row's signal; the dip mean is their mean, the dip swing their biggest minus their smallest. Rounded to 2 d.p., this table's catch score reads -0.12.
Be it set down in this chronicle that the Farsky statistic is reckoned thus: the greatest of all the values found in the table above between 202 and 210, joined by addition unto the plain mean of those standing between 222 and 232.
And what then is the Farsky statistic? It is 3.10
